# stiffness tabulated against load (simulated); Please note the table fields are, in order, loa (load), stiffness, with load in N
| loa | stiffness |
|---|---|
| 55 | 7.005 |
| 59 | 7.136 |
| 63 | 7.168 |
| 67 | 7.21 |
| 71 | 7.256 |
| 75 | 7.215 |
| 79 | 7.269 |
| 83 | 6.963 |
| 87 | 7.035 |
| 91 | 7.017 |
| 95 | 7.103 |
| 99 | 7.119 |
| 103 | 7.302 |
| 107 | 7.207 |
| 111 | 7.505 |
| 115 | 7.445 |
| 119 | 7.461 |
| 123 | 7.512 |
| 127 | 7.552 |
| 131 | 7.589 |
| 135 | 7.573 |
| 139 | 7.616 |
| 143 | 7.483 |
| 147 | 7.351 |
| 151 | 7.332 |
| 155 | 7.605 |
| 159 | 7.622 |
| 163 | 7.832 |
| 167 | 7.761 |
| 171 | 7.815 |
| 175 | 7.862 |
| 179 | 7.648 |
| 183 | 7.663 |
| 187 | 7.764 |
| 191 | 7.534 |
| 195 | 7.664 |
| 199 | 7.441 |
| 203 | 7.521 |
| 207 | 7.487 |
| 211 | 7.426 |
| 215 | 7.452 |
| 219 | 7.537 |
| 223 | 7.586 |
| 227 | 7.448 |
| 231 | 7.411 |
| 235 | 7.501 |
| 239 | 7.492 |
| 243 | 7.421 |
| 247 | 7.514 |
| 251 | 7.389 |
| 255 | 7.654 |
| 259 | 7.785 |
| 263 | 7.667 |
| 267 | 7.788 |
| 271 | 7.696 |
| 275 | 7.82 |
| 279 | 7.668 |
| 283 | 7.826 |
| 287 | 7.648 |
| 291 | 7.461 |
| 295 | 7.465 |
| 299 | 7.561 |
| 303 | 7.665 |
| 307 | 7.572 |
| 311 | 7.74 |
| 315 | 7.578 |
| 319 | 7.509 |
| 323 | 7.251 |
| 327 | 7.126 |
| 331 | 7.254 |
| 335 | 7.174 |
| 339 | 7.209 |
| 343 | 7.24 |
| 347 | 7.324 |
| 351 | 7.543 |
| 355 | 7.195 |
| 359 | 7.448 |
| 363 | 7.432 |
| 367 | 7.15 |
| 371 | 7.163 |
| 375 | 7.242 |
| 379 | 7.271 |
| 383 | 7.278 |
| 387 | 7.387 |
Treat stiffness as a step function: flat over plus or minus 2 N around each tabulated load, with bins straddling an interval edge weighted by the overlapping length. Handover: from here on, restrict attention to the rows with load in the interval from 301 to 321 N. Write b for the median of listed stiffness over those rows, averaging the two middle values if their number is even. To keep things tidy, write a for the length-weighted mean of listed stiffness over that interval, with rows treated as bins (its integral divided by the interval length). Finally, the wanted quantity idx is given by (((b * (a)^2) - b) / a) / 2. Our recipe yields 28.3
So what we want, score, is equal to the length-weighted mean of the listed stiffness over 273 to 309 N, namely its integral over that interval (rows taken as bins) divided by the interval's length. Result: 7.63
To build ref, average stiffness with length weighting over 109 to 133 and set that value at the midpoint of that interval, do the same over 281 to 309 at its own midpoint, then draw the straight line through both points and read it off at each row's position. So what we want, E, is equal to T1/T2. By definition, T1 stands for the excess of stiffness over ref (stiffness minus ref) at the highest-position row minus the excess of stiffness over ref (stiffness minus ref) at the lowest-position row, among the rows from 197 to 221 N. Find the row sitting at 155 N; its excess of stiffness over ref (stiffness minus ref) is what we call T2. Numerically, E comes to 1.1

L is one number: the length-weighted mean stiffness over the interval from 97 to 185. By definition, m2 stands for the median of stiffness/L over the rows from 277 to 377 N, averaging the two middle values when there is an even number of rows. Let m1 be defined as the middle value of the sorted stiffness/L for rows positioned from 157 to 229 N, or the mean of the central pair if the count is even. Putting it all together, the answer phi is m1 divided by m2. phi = 1.02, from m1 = 1.009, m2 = 0.99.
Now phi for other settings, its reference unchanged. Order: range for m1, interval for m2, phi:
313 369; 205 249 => 0.97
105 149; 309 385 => 1.03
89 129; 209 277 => 0.98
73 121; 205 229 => 0.97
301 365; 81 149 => 0.99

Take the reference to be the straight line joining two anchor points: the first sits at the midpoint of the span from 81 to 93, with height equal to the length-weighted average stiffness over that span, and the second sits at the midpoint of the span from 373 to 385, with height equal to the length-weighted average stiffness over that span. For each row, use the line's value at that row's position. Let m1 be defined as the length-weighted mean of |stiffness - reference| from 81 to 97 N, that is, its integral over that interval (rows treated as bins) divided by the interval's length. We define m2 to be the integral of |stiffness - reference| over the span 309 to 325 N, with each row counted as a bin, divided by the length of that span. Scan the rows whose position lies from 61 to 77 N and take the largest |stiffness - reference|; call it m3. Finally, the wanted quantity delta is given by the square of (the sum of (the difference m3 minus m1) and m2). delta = 0.285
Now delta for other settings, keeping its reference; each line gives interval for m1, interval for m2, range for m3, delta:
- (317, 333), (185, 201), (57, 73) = 0.425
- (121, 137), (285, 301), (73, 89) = 0.011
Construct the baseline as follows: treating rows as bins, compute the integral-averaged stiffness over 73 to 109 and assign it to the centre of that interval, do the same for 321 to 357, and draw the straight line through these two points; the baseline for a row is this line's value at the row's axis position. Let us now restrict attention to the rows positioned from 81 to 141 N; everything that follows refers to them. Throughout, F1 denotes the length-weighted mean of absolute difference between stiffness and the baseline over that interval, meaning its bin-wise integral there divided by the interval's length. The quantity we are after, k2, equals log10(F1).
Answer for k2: -0.61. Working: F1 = 0.25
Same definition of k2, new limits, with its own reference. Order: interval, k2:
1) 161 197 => -0.26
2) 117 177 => -0.36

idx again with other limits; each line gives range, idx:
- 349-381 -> 26.0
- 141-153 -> 26.7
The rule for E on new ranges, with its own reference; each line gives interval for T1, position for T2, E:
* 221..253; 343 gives 0.5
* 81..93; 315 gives -1.6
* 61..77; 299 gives -1.0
